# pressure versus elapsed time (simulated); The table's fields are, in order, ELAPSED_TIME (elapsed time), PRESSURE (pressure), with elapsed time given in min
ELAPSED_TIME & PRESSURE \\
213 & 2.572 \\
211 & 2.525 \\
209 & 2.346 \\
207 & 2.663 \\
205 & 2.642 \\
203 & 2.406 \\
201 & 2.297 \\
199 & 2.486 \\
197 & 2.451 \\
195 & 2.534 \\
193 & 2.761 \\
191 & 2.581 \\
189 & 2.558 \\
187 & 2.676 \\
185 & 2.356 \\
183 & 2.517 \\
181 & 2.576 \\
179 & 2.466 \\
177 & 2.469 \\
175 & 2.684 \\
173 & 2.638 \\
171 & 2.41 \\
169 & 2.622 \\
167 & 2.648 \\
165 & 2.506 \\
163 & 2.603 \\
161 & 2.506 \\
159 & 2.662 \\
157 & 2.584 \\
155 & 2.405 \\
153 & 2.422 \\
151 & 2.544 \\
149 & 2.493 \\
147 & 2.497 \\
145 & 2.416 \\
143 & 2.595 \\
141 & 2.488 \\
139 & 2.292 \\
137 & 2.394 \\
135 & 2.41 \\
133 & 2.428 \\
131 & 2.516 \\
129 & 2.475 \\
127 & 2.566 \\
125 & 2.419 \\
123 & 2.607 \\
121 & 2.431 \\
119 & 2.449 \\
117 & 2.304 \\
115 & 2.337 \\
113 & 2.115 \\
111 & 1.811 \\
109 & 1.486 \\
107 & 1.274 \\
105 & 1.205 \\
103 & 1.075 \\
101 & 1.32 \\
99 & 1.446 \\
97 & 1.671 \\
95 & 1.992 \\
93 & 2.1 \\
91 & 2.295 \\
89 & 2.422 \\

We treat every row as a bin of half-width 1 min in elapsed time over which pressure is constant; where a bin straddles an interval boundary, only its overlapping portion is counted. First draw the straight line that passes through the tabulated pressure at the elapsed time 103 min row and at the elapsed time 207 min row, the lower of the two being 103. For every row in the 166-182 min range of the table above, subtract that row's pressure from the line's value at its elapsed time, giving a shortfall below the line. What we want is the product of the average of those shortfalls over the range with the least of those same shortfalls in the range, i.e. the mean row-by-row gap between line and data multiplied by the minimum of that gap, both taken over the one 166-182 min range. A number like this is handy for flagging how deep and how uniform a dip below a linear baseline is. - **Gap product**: 0.24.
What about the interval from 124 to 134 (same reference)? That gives 1.13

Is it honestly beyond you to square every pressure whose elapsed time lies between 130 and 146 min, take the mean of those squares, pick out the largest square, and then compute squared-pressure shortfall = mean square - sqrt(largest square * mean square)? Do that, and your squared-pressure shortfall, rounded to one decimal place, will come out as -0.4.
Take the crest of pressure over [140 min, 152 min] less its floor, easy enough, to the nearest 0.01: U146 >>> 0.18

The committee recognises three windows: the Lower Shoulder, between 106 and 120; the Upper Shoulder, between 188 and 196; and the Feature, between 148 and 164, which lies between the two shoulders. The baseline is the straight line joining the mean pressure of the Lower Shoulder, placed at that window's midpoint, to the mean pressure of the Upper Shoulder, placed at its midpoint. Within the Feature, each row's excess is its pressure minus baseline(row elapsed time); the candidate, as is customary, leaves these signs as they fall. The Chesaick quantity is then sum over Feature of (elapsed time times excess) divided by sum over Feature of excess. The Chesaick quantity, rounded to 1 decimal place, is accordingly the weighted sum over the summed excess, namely 156.1 min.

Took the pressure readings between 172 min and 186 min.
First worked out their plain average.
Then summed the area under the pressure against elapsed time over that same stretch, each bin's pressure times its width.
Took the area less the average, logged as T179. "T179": 33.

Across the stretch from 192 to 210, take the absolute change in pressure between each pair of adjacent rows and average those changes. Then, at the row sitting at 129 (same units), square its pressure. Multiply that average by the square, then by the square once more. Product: 5.7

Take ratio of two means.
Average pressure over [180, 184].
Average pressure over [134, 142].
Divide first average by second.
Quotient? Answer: 1.06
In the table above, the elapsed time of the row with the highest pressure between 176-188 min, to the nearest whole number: 187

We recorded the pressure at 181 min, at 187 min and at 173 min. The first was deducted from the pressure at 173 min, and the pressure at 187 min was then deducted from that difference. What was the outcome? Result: -2.61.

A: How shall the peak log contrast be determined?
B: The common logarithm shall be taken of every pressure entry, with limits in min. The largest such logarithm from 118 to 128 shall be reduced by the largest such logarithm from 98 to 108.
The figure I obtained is 0.256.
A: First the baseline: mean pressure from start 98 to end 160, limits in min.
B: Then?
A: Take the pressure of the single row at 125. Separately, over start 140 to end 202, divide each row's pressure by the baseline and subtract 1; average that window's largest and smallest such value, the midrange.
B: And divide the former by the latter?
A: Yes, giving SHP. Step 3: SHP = 16.7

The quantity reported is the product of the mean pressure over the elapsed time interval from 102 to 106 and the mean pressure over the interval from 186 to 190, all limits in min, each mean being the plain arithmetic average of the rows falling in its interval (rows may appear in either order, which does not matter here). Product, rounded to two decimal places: 2.98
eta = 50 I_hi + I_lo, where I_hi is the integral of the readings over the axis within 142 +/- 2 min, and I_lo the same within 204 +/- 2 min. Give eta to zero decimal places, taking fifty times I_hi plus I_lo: 518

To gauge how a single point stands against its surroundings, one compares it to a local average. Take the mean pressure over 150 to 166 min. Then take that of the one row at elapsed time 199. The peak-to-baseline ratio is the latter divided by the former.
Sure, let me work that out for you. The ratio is 0.98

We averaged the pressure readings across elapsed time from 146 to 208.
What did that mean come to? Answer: 2.54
